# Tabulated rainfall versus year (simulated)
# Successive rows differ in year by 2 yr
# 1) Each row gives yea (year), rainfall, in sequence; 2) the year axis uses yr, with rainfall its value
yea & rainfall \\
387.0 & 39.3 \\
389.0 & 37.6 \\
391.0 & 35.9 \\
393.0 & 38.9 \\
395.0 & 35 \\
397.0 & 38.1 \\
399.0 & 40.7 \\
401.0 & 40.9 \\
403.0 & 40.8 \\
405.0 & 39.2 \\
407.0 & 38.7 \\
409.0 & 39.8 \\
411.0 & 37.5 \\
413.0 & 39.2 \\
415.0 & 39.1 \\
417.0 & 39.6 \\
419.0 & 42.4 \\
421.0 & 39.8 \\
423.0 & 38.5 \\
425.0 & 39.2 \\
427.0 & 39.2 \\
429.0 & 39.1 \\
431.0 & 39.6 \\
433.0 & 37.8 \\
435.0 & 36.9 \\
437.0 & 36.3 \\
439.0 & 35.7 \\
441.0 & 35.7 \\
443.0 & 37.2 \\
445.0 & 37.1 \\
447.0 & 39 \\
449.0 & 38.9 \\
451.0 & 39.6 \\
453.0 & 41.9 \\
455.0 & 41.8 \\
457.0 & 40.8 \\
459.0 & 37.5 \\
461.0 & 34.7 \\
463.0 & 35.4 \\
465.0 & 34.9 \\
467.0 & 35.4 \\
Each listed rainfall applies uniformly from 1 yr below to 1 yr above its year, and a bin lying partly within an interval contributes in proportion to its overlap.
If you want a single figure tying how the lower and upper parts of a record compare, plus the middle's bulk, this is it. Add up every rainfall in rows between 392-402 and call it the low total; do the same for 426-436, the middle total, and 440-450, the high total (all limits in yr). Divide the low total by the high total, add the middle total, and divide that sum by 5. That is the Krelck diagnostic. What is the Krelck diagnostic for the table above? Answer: 38.7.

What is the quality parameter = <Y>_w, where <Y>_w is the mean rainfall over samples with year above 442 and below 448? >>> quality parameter 37.8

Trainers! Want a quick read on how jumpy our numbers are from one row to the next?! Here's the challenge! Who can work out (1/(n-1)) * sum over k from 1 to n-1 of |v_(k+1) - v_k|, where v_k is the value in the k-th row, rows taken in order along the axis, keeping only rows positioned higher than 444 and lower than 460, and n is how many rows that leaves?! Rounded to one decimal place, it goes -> 1.3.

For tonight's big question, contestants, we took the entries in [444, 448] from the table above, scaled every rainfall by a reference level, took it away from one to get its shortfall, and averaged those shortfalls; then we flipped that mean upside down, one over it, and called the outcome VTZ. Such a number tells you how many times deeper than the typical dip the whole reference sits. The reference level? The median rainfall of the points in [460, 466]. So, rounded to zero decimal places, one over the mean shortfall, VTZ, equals -11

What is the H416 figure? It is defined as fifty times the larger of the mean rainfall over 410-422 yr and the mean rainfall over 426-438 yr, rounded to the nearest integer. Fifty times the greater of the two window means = 1980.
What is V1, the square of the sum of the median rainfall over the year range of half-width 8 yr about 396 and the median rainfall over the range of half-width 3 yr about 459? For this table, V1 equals 5776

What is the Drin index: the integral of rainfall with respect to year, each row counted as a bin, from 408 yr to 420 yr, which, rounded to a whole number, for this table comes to 475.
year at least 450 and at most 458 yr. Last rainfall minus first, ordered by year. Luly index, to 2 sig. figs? 1.2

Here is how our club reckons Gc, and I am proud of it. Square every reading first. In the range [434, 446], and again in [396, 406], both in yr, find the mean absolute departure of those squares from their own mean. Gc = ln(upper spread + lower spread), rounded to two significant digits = 4.8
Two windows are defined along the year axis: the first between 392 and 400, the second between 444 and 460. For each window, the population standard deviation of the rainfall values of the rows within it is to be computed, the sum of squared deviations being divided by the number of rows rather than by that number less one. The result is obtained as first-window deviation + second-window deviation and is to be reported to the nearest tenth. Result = 3.8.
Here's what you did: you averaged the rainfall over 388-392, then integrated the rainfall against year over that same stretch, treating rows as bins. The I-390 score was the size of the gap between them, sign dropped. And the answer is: 110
